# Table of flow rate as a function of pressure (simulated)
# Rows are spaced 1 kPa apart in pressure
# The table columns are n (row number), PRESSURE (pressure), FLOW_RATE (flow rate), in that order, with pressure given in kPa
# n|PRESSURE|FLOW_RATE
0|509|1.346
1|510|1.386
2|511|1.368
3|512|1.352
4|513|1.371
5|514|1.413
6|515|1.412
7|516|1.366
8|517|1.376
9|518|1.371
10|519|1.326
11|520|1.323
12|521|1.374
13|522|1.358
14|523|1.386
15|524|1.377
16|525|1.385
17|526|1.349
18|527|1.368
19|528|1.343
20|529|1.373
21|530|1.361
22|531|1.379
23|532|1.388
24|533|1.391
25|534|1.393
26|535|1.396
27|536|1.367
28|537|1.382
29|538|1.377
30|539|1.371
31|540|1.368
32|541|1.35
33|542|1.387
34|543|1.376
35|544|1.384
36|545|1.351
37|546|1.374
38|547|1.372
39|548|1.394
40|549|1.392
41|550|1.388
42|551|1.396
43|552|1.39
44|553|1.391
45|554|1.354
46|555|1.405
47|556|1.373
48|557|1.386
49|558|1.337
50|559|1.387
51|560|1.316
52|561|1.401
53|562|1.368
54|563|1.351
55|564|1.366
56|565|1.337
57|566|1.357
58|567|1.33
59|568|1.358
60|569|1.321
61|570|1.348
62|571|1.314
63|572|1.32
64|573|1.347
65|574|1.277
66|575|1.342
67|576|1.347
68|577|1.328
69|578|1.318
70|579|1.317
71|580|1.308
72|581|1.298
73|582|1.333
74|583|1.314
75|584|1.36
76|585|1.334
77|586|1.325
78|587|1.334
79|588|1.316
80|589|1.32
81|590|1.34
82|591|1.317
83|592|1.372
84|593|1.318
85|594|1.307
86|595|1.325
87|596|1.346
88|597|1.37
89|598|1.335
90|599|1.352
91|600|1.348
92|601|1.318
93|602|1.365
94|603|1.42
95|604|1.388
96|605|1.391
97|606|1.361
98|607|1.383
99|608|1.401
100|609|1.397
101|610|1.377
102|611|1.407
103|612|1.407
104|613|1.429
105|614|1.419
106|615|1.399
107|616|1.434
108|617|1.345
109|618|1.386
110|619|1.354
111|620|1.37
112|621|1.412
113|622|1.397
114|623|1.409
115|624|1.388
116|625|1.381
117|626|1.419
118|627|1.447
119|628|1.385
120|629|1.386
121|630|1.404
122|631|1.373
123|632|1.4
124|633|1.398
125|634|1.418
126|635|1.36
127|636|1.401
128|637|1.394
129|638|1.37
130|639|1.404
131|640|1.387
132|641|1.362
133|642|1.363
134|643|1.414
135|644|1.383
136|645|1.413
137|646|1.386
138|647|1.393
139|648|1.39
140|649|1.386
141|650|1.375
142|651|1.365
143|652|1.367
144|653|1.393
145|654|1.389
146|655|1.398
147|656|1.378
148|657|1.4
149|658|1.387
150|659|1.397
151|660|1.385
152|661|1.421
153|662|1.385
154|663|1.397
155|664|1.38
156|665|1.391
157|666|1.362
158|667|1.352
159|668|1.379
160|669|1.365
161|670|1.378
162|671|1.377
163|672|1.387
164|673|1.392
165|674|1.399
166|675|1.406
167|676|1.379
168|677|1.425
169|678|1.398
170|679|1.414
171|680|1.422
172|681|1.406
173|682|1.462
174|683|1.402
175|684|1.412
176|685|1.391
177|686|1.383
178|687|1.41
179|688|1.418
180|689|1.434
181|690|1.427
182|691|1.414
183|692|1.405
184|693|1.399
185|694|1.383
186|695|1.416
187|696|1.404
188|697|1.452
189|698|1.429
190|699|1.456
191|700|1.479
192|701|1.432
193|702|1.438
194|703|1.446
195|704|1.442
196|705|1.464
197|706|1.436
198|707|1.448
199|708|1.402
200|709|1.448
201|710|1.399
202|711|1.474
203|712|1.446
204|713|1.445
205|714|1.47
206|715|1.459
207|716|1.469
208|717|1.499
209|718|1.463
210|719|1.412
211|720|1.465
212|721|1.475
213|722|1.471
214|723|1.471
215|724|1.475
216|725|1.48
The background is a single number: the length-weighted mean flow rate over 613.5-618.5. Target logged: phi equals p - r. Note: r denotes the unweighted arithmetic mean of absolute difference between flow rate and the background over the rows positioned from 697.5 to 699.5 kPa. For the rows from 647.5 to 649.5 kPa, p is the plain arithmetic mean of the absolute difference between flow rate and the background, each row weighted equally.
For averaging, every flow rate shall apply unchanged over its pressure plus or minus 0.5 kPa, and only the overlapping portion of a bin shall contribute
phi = -0.04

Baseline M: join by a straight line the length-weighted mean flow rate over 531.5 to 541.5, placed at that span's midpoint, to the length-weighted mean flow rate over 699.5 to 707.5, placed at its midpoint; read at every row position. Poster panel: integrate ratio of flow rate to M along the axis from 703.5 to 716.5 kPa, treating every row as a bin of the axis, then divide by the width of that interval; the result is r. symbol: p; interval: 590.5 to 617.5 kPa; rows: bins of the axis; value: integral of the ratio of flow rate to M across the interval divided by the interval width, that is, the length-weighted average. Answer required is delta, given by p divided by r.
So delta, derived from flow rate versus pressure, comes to 0.98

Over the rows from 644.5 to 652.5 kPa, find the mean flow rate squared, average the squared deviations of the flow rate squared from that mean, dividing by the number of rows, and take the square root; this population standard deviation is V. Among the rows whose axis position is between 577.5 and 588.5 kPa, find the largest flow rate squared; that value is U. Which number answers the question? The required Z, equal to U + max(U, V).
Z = 3.70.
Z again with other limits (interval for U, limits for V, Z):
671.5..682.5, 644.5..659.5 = 4.27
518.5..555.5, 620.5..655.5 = 3.95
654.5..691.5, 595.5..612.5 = 4.27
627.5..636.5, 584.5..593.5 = 4.02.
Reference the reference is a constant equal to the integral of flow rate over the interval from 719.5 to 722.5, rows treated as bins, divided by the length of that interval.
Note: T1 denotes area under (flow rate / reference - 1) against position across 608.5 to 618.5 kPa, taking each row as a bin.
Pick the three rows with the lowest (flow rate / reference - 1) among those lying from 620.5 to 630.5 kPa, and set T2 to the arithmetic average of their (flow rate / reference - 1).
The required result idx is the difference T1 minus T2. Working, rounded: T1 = -0.48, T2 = -0.059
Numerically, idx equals -0.42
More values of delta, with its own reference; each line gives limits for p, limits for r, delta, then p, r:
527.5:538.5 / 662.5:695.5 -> 1.03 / 1.00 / 0.97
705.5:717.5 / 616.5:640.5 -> 1.02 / 1.00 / 0.98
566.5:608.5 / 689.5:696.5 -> 0.98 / 0.96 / 0.97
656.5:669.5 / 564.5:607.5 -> 1.01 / 0.97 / 0.96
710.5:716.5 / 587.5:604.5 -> 1.05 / 1.01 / 0.96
